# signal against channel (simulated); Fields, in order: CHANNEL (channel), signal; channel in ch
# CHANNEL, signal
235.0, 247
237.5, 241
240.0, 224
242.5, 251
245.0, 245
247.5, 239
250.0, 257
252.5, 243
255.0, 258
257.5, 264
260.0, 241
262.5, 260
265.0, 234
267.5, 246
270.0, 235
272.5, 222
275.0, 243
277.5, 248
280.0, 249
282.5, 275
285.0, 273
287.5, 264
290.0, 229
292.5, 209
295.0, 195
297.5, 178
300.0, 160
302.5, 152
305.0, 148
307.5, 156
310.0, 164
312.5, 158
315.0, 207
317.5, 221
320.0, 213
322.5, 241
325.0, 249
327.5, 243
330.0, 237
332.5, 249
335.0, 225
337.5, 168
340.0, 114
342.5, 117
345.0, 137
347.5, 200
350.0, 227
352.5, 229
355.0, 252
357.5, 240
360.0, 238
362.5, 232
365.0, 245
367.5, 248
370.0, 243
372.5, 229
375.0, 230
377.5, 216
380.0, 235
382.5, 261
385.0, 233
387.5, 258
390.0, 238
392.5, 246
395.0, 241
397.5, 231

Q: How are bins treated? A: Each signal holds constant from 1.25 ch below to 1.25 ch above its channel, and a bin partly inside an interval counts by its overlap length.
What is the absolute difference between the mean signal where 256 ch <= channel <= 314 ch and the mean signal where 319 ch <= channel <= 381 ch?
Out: 1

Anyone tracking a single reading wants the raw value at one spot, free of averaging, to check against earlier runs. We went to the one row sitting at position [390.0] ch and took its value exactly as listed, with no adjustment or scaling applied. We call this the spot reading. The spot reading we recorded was 238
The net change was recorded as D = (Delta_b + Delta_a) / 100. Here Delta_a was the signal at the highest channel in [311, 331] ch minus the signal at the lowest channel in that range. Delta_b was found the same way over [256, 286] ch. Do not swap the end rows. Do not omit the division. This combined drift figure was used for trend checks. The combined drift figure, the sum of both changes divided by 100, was 0.88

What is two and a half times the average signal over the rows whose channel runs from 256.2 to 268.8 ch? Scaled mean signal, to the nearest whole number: 622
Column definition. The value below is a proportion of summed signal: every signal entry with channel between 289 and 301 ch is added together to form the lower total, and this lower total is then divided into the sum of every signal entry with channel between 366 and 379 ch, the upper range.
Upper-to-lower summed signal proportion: 1.20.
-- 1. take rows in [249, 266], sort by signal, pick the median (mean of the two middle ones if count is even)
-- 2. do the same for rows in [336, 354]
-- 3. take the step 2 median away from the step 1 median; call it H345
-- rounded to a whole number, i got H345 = 89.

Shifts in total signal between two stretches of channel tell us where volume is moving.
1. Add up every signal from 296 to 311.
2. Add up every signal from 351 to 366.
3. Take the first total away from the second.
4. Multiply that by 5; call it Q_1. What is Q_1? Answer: 2390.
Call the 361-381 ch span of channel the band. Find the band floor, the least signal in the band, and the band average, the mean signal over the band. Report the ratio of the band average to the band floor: 1.09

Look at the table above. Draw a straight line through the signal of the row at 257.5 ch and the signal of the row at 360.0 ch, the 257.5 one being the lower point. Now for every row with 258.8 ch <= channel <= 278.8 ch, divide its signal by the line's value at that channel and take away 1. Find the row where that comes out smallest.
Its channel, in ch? 272.5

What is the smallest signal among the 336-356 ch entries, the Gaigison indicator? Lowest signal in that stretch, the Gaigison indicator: 114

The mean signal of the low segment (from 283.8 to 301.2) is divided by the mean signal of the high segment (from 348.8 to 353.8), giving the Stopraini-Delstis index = 0.94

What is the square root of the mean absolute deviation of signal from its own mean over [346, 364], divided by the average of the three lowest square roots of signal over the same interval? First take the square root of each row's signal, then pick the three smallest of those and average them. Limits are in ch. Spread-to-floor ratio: 0.22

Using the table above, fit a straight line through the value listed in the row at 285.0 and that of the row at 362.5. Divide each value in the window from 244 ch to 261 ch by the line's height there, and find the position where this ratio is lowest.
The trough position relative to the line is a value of 247.5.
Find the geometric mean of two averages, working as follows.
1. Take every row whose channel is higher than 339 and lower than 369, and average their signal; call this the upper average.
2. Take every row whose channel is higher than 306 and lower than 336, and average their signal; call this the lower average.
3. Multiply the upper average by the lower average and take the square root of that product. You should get 210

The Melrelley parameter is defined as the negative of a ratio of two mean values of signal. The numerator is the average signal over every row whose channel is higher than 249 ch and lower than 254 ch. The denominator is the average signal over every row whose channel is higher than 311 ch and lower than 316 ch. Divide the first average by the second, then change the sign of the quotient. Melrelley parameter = -1.4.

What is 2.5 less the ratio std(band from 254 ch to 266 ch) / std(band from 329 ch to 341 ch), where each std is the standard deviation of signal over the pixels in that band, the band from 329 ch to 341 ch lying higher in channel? 2.3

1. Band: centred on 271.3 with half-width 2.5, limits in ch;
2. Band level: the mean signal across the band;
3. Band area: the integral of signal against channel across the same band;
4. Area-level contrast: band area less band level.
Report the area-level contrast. 914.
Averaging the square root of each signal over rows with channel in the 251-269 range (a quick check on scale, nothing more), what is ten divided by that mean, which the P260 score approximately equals 0.63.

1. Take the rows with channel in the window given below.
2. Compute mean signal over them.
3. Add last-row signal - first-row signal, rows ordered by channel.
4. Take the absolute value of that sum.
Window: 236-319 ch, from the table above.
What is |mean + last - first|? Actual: 204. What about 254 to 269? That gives 238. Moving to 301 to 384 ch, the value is 319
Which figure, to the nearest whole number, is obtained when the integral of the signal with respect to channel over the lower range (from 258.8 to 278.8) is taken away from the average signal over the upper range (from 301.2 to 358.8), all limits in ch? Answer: -4625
